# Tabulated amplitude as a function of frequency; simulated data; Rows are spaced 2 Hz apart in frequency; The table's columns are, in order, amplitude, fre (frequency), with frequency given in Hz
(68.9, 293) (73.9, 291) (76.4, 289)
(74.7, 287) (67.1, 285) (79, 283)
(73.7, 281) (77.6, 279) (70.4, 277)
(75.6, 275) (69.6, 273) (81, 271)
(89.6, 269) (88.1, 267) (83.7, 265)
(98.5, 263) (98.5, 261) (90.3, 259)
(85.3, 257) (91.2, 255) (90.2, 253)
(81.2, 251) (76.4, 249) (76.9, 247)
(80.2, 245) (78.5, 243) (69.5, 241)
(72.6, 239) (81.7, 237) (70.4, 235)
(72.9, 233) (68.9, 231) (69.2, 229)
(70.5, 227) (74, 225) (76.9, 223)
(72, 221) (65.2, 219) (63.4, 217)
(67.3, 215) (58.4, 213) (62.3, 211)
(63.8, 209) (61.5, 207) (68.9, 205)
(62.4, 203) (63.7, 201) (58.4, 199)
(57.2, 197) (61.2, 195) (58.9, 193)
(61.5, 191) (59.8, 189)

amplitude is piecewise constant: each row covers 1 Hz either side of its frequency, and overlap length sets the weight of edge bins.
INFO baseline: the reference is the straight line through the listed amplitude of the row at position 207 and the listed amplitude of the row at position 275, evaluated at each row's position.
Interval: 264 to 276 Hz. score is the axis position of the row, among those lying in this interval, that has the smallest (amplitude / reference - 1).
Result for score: 273 Hz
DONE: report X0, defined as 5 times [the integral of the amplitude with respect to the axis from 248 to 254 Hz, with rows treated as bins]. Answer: 2478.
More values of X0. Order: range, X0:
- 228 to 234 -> 2110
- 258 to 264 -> 2873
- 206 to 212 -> 1876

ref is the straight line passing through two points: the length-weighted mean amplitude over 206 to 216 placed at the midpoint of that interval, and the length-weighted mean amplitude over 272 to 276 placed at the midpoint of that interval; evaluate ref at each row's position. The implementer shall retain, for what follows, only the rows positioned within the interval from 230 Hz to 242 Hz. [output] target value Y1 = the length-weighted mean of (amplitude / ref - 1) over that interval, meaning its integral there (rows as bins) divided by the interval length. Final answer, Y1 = 0.09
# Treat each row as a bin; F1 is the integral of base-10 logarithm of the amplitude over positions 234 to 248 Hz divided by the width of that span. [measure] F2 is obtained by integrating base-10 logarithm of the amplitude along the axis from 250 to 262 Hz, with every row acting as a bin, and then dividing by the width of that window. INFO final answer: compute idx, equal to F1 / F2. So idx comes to 0.96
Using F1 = 1.88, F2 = 1.951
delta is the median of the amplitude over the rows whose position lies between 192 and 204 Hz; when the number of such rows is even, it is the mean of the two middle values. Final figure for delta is 60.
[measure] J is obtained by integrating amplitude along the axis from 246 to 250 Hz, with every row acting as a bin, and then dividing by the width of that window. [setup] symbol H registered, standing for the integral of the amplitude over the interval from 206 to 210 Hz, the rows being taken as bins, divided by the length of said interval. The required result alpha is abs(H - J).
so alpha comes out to 14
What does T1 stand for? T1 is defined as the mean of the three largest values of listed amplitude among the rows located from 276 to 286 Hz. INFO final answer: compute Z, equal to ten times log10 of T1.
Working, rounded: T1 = 77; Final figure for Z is 18.9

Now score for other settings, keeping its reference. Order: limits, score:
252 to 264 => 257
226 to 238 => 231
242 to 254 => 249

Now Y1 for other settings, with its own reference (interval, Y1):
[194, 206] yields 0.02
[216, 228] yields 0.09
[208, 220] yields 0.00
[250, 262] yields 0.28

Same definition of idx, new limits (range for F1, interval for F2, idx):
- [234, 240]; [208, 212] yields 1.04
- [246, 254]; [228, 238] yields 1.03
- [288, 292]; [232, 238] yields 1.00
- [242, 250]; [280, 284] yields 1.01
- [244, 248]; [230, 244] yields 1.02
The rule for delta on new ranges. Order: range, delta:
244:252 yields 79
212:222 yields 65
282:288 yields 75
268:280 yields 77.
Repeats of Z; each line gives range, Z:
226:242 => 18.8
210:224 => 18.6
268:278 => 19.1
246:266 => 19.8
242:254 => 19.2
